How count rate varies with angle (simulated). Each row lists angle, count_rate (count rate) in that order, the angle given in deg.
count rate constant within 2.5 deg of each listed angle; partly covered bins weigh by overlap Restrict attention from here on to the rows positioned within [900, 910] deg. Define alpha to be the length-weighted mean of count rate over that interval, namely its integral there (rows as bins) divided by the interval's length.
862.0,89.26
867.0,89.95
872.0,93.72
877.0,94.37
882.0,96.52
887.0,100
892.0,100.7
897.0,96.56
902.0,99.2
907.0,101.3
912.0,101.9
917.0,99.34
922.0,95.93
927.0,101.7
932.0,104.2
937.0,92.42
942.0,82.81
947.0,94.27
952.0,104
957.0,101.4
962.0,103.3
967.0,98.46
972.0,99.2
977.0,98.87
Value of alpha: 100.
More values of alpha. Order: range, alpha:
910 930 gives 100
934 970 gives 97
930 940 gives 97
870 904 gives 97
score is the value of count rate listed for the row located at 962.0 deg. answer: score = 103.3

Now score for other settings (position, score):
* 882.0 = 96.52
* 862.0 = 89.26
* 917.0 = 99.34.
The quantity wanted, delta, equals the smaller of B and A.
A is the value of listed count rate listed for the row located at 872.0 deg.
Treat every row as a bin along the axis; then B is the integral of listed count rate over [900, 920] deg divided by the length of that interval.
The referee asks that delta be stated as 93.7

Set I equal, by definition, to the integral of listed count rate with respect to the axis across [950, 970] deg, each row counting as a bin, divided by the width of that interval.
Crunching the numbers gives 102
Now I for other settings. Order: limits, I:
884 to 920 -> 100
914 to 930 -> 99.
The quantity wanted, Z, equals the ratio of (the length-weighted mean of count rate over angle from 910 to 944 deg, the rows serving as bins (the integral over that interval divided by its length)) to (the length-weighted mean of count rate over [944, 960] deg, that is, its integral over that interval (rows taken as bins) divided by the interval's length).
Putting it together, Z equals 0.98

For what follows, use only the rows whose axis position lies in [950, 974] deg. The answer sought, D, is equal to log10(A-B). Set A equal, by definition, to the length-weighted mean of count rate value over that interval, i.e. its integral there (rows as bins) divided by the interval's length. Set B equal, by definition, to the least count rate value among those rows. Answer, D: 0.45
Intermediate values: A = 101.3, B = 98.46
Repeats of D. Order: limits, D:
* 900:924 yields 0.57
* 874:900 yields 0.51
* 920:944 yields 1.11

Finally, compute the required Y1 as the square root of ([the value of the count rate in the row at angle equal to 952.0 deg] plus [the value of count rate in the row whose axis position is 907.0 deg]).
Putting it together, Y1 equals 14.3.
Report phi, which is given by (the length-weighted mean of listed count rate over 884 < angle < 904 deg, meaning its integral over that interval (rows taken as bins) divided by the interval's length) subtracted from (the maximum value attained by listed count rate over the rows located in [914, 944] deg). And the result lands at 5.2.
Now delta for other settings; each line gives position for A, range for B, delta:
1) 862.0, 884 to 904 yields 89.3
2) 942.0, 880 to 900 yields 82.8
